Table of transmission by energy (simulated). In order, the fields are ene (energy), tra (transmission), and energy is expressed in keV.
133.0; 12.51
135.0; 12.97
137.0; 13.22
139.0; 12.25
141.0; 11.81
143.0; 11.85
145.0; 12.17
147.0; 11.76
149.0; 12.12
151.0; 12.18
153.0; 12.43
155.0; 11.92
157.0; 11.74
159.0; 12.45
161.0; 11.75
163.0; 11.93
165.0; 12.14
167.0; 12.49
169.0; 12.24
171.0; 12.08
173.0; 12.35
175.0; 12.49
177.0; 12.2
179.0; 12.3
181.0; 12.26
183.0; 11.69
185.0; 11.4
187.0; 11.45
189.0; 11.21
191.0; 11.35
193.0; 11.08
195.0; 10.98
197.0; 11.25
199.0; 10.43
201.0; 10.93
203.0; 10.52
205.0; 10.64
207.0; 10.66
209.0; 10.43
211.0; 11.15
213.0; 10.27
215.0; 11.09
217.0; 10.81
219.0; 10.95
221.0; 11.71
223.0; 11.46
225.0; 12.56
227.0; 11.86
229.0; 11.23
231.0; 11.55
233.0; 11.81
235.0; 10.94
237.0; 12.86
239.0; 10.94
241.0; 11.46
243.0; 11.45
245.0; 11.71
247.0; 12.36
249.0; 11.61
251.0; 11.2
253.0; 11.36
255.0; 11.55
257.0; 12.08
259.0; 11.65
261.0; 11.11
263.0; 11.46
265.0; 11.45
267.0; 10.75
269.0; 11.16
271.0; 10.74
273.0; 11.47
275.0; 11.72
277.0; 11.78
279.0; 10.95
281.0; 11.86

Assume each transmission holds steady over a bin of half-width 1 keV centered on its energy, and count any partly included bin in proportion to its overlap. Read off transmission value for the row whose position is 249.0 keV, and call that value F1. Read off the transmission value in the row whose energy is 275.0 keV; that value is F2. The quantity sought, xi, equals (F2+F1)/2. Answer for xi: 11.7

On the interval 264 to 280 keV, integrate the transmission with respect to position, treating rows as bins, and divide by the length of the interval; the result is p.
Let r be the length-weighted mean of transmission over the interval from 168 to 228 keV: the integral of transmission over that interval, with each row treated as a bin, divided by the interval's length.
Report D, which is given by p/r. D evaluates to 0.99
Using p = 11.3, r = 11.4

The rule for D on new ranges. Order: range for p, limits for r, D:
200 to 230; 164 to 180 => 0.90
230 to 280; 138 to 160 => 0.95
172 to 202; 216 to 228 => 1.00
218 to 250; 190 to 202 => 1.06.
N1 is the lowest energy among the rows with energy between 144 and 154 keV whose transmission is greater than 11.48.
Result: 145.0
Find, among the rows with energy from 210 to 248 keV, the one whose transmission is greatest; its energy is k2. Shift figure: 237.0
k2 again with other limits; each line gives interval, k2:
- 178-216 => 179.0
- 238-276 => 247.0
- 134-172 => 137.0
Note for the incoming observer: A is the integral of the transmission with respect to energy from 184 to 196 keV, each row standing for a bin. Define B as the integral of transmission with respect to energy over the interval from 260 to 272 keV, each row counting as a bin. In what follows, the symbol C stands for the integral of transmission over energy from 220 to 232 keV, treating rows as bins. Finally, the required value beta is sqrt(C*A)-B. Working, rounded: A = 135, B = 133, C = 141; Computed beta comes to 4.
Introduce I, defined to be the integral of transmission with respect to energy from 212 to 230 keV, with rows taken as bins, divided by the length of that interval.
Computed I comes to 11.3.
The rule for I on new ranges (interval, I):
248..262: 11.5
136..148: 12.2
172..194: 11.8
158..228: 11.5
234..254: 11.6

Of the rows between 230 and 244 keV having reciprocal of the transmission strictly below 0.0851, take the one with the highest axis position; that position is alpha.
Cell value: 237.0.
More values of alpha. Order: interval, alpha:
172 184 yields 181.0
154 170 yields 169.0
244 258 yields 257.0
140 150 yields 149.0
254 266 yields 257.0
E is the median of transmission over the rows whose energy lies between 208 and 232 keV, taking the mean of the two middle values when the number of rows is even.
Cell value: 11.2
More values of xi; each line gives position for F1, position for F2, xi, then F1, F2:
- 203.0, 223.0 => 11.0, 10.52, 11.46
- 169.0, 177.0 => 12.2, 12.24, 12.2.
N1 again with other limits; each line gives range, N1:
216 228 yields 221.0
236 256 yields 237.0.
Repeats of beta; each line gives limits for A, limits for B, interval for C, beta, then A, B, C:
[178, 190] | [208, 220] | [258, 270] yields 8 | 141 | 129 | 135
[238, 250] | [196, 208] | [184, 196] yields 8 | 139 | 129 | 135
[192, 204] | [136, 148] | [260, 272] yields -14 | 130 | 146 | 133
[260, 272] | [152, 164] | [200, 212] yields -13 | 133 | 144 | 129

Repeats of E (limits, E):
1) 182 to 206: 11.1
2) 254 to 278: 11.5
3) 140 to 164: 11.9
